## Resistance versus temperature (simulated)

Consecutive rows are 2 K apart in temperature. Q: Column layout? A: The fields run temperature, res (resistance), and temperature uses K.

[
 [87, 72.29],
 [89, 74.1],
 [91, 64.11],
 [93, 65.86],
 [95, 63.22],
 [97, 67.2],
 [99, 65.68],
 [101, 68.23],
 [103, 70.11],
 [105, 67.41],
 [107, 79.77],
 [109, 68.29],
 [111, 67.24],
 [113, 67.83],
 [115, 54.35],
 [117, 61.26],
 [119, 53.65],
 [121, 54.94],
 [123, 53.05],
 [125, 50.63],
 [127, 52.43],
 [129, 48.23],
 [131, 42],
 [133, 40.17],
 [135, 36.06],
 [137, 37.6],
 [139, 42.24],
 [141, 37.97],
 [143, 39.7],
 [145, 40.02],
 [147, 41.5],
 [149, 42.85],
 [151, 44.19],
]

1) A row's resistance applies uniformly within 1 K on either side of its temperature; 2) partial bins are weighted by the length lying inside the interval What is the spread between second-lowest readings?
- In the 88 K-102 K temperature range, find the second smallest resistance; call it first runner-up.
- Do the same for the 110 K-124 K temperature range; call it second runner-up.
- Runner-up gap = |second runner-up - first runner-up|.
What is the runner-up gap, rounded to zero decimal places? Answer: 10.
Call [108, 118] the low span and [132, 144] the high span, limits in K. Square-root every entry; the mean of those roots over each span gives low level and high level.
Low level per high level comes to 1.28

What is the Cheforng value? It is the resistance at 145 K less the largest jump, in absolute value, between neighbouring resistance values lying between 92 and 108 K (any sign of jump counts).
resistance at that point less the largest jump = 28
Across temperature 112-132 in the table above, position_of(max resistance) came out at 113 K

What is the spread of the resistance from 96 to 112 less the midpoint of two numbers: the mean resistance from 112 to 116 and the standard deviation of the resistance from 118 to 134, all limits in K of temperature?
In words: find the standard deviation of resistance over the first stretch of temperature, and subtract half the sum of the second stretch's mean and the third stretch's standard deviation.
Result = -29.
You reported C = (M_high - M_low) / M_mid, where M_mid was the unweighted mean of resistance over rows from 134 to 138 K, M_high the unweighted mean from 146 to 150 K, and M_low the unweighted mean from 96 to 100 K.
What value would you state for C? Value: -0.7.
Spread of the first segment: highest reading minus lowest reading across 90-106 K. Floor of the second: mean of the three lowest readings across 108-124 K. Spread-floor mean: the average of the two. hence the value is 30.3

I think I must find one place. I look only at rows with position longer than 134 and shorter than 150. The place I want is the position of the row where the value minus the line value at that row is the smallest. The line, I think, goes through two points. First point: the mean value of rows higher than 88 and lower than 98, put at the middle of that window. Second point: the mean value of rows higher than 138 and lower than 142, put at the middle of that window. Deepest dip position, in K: 135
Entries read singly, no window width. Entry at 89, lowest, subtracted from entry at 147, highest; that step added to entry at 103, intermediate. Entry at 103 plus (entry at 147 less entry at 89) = 38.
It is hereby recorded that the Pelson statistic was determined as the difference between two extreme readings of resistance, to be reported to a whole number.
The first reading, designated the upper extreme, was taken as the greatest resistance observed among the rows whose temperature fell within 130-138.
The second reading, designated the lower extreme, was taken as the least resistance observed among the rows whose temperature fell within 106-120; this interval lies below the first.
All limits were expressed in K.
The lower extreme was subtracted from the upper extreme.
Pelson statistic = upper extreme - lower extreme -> -12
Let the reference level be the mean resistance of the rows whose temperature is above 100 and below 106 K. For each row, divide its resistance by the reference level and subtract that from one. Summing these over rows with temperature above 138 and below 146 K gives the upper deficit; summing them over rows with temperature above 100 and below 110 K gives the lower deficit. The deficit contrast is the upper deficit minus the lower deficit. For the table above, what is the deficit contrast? 1.8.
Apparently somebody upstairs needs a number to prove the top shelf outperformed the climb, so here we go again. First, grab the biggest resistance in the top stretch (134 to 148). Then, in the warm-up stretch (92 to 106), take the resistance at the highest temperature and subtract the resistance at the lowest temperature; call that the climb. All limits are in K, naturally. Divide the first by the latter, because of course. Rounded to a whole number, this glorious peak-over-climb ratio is 27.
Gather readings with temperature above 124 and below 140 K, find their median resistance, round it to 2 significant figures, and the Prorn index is 42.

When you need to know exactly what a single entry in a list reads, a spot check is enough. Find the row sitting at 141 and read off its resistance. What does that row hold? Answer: 37.97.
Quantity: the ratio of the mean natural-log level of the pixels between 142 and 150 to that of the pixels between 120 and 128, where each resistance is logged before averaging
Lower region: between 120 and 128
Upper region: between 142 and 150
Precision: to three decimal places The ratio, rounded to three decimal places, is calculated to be 0.936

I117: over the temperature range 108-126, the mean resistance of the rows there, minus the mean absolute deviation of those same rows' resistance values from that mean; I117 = 53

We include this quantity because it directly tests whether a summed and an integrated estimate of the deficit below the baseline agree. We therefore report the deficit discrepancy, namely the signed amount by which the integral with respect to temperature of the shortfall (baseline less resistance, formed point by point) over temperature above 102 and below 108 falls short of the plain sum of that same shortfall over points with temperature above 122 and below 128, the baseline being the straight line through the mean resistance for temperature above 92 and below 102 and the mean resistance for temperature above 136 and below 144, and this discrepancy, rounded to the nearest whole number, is 58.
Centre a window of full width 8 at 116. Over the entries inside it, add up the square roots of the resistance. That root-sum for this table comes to 30.8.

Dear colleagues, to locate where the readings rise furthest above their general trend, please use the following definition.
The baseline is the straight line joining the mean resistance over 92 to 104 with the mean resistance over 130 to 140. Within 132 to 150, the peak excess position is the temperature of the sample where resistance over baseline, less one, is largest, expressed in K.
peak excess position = 149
